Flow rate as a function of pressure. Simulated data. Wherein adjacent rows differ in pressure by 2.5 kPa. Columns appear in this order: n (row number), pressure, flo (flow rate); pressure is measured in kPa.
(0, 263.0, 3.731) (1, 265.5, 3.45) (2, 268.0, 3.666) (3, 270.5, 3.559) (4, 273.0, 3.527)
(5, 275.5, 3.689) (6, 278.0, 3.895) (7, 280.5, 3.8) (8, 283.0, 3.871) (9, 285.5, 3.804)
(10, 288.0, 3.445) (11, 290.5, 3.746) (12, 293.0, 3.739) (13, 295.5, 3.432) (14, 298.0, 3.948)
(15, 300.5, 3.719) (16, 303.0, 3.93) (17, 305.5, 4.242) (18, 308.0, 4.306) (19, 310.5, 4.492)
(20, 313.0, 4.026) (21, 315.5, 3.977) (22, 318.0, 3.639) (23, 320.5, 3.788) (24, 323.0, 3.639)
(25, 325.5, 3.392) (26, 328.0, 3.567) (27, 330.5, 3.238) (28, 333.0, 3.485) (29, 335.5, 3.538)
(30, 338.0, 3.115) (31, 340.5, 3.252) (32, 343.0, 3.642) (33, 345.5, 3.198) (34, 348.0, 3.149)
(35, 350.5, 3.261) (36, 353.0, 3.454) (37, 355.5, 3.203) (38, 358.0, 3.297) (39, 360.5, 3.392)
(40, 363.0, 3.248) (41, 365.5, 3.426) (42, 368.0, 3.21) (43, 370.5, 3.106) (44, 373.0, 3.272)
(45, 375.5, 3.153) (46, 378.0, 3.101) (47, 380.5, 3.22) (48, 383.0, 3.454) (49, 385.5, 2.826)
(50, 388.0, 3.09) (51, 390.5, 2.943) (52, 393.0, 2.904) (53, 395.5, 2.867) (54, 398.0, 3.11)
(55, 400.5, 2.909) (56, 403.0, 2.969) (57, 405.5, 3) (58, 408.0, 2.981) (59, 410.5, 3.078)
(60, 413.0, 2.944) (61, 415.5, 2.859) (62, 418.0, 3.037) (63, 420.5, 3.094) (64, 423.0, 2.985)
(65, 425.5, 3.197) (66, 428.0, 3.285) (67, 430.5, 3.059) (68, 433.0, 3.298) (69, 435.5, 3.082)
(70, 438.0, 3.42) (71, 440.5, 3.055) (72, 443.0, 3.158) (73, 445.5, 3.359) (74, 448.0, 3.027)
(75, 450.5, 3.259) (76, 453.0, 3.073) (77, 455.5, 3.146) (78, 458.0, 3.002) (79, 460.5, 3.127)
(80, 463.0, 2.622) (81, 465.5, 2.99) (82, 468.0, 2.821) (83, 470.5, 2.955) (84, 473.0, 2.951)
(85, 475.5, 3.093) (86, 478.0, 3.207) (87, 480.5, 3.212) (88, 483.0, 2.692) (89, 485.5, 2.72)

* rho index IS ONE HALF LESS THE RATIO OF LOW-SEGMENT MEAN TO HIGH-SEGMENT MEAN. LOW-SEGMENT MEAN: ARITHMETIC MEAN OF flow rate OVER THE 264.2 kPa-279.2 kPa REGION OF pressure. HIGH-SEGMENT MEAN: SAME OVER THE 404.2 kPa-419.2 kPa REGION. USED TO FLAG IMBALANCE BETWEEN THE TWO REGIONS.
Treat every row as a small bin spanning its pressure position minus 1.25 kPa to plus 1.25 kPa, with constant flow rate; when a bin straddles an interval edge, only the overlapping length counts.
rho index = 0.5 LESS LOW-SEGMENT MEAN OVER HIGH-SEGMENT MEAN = -0.72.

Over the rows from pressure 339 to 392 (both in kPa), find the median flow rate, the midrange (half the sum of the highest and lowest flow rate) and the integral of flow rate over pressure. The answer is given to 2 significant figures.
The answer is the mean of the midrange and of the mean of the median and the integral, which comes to 45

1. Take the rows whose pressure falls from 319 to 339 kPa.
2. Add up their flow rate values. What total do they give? 27.8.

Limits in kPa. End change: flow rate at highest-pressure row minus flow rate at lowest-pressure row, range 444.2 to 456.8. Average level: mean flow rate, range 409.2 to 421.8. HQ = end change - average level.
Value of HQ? -3.2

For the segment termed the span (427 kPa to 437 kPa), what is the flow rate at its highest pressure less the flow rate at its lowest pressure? -0.20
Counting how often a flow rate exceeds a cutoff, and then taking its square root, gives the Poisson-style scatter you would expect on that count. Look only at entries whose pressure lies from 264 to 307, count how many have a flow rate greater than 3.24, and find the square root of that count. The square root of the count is 4.1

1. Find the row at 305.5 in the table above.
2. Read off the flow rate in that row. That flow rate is 4.242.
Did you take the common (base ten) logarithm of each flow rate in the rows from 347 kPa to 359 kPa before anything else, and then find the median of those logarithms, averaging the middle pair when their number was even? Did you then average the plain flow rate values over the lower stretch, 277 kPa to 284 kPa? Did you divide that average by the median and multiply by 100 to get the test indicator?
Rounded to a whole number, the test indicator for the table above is 751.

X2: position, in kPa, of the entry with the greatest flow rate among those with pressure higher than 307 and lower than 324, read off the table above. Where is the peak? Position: 310.5 kPa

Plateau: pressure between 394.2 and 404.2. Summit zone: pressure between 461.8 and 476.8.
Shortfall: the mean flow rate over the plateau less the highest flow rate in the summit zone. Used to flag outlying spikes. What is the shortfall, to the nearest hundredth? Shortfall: -0.13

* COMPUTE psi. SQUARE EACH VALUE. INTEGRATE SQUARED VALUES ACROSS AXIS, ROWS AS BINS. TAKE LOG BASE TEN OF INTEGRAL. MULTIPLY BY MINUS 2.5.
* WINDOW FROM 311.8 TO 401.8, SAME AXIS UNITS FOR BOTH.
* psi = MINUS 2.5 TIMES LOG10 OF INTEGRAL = -7.5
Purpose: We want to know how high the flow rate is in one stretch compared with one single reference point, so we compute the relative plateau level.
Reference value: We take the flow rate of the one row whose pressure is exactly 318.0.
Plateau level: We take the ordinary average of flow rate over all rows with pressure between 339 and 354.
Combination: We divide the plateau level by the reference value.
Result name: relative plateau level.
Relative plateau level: 0.91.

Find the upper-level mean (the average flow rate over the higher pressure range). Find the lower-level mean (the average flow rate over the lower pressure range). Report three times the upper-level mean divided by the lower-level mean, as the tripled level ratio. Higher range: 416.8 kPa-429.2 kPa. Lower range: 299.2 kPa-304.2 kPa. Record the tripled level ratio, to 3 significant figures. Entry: 2.45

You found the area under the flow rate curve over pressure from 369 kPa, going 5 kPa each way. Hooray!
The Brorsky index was 32.5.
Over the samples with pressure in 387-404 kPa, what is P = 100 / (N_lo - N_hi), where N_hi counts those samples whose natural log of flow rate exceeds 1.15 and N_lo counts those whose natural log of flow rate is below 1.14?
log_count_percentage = 14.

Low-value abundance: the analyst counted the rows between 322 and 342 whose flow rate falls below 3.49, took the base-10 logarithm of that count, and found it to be 0.70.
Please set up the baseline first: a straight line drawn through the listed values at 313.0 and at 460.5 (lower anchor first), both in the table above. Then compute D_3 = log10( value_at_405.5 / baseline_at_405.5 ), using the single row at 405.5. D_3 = -0.062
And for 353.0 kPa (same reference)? -0.039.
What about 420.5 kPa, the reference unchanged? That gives -0.037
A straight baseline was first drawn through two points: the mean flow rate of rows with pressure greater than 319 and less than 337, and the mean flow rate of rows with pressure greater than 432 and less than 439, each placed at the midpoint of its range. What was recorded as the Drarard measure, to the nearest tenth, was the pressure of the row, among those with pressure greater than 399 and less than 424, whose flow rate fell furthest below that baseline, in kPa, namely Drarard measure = 415.5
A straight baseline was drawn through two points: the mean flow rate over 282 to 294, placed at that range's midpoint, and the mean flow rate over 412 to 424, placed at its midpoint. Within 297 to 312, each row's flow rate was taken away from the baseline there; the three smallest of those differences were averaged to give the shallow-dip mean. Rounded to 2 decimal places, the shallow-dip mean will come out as -0.74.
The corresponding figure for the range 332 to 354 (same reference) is -0.14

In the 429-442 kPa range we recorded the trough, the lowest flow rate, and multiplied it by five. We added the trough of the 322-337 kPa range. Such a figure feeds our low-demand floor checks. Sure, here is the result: 18.5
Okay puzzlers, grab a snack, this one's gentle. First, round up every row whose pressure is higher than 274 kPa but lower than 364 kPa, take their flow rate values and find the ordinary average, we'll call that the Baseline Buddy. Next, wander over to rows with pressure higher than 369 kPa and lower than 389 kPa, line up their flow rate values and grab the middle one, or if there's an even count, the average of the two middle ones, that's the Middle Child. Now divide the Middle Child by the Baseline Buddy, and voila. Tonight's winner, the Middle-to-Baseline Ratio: 0.86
